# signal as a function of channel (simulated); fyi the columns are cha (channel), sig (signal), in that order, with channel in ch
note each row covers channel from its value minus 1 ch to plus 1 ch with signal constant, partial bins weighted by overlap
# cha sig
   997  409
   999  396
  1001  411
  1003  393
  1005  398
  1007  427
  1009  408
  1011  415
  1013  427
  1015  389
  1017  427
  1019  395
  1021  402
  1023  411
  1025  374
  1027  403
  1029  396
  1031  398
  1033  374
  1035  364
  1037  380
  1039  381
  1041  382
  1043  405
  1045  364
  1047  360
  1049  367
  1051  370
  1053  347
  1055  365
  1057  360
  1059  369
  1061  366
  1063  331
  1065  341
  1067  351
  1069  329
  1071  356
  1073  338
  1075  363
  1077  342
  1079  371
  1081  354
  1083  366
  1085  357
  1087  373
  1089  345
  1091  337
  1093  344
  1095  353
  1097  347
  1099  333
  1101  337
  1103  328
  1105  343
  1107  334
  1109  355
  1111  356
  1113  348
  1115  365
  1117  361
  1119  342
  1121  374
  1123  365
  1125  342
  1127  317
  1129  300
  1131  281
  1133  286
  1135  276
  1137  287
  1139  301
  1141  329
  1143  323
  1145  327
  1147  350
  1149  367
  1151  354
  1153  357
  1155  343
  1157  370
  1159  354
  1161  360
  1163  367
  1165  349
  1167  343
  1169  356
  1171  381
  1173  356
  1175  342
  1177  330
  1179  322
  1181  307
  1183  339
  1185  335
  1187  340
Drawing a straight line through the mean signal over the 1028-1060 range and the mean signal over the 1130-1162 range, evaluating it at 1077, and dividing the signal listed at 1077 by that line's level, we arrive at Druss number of 0.95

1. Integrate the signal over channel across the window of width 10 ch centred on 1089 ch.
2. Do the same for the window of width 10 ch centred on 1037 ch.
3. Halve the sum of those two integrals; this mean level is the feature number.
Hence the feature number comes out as 3637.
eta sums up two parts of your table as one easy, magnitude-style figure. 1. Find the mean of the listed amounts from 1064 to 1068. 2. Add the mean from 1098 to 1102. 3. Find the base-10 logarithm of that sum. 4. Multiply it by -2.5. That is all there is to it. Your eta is -7.08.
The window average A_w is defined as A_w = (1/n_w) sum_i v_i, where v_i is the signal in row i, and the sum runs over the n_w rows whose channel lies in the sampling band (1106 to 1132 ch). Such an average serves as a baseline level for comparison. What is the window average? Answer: 342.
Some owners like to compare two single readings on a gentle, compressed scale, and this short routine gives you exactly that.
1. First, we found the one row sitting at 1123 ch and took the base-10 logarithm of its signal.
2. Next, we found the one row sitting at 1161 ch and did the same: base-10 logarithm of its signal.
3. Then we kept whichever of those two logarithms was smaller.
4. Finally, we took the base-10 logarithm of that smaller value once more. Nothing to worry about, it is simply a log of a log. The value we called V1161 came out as 0.408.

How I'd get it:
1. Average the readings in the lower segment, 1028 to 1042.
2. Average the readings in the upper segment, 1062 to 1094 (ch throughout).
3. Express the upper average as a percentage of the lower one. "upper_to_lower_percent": 92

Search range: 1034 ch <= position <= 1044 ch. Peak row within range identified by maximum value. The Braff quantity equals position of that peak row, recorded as 1043 ch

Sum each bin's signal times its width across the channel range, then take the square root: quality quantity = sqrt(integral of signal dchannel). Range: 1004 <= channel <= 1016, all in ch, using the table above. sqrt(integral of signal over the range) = 70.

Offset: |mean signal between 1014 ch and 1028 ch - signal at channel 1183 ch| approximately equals 61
